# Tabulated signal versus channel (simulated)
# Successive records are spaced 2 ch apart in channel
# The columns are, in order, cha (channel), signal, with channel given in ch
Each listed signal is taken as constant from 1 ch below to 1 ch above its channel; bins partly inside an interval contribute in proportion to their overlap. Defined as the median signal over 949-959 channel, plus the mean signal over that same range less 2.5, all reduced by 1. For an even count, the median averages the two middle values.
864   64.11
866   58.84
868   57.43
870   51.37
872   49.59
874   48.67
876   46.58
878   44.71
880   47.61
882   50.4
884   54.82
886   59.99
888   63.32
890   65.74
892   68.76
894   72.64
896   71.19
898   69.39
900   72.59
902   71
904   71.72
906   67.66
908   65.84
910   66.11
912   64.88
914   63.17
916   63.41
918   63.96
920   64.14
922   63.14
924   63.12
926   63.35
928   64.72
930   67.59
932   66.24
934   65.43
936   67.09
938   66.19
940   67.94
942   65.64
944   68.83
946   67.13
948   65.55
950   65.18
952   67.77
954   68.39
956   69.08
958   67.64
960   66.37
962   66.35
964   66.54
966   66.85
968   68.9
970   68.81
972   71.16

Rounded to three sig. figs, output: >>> 132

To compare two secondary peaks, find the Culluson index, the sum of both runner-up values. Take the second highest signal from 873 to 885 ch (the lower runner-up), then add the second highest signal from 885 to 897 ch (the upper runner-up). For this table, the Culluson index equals 122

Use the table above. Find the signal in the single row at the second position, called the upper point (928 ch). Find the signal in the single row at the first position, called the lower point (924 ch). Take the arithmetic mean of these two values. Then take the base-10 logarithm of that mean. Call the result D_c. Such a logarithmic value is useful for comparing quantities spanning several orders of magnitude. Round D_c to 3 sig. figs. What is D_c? 1.81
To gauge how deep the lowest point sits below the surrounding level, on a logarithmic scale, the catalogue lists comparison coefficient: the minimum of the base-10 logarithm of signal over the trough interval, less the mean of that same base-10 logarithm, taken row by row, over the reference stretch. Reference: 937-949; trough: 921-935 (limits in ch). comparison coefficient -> -0.025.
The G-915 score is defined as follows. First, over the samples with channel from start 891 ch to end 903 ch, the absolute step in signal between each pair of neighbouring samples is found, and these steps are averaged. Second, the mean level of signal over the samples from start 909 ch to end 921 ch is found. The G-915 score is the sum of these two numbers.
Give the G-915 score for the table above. 66.7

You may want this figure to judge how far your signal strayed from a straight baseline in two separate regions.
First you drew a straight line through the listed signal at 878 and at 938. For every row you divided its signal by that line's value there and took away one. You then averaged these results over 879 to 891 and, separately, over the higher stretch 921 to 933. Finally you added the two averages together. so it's 0.24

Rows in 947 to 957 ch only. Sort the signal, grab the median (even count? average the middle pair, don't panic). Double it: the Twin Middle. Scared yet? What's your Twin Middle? 136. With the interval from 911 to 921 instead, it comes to 128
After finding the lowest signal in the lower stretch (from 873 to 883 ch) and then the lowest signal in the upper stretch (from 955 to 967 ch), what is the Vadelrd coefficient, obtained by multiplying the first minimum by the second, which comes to 2967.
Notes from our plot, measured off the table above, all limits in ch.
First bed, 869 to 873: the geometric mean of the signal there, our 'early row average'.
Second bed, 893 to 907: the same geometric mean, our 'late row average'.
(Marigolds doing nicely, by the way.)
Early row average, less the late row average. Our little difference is -20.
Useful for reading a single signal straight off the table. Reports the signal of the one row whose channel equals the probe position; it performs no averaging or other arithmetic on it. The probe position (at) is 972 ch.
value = 71.16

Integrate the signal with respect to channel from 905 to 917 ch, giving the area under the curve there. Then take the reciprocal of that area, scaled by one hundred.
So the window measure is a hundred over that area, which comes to 0.128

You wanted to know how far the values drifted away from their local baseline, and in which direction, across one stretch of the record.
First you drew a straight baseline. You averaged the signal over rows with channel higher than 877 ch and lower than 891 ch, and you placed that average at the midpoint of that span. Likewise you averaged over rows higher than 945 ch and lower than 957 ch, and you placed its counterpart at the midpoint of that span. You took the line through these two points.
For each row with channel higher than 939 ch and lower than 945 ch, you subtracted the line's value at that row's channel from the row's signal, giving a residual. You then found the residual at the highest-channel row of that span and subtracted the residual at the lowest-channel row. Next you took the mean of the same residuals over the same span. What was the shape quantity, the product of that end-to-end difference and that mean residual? 0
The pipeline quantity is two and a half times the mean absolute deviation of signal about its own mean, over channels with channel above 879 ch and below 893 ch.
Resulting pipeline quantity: 16.5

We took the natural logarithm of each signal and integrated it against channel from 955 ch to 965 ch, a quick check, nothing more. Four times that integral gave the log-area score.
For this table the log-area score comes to 168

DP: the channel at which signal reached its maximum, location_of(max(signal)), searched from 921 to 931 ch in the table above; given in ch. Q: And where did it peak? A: 930 ch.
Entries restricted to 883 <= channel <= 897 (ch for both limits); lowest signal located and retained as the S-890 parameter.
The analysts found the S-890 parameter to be 54.82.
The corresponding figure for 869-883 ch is 44.71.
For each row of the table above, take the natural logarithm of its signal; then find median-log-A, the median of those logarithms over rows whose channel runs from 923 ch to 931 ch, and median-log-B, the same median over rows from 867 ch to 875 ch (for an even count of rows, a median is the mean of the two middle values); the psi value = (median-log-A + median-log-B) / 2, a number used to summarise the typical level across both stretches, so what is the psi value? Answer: 4.04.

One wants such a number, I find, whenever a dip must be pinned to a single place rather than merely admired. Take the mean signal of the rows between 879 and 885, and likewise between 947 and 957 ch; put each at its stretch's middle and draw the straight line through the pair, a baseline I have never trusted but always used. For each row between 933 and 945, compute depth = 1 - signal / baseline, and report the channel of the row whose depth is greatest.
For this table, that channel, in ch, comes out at 942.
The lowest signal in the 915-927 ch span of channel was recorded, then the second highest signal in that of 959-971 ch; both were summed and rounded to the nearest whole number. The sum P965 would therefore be 132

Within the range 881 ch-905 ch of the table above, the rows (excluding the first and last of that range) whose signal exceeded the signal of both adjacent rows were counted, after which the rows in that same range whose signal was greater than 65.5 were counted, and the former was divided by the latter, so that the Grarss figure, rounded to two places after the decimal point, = 0.25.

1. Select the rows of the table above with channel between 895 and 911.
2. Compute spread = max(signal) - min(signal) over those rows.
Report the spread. 7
